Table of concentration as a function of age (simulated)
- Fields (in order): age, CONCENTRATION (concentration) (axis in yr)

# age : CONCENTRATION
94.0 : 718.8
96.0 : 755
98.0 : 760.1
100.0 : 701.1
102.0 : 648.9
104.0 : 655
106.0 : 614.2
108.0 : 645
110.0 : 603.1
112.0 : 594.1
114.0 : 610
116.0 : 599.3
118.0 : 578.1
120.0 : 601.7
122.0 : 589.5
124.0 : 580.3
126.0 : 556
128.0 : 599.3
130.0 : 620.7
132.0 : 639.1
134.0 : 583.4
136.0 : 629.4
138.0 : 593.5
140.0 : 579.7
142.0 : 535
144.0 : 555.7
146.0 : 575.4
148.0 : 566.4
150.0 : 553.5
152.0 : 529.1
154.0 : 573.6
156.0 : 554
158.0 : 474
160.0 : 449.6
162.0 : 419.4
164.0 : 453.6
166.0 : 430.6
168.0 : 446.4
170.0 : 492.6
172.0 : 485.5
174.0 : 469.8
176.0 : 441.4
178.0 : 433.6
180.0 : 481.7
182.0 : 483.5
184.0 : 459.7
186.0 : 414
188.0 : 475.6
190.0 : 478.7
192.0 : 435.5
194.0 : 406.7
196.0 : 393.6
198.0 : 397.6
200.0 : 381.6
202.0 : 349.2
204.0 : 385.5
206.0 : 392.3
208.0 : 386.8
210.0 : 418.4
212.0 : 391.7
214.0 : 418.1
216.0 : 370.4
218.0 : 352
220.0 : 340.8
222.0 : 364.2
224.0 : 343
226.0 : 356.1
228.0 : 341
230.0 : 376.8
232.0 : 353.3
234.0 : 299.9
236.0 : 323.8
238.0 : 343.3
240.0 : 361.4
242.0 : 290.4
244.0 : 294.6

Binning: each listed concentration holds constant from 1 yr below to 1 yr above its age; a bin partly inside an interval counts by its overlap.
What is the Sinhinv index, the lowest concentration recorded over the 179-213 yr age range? 349.2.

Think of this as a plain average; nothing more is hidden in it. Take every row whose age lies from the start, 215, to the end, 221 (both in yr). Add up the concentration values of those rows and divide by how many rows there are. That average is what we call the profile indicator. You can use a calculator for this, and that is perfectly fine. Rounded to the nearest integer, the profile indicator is 354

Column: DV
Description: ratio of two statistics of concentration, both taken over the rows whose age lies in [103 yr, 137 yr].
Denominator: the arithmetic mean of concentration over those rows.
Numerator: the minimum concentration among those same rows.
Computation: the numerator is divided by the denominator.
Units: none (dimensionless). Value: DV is 0.92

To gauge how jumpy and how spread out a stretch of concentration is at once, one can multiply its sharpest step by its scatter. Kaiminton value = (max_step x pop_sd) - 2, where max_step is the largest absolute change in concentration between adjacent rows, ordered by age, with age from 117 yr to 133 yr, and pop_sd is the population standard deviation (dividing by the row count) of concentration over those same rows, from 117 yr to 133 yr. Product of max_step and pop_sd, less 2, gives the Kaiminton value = 1050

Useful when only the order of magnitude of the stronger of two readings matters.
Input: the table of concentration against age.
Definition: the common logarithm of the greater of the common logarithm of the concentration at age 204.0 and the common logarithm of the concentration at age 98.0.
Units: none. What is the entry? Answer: 0.460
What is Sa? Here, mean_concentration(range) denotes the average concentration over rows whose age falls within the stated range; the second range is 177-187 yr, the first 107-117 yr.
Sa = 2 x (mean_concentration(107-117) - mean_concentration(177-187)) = 312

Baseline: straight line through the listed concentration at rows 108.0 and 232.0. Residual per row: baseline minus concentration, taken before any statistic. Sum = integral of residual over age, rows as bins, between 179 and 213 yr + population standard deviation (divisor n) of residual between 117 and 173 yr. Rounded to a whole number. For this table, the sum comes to 666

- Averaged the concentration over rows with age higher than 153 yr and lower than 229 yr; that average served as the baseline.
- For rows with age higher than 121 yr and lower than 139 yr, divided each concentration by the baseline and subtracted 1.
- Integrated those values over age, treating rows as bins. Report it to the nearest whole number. 7 yr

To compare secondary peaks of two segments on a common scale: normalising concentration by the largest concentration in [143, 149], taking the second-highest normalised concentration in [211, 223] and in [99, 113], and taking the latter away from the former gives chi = -0.46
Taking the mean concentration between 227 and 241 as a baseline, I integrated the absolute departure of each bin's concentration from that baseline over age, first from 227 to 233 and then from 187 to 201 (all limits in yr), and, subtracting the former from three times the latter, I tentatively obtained 3326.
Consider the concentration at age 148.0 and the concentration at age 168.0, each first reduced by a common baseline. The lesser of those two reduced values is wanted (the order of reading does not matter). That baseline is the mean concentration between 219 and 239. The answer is 102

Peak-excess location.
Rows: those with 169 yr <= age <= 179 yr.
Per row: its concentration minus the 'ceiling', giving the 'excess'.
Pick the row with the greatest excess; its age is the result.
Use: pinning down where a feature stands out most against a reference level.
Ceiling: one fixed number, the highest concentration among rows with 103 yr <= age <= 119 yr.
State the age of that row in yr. 170.0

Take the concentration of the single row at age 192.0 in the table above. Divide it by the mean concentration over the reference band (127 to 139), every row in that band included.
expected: 0.71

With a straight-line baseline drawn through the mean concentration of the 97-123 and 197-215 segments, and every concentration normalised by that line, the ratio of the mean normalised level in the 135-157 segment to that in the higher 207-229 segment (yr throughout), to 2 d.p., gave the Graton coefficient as 1.02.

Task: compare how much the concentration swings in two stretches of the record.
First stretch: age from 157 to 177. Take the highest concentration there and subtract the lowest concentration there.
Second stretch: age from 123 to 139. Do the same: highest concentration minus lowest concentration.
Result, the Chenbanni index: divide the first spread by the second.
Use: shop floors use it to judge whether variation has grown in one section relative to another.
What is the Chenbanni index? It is 0.9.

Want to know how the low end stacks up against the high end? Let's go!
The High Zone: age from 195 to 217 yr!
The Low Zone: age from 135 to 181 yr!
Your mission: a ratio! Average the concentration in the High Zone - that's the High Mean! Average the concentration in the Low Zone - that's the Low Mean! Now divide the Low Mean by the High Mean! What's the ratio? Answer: 1.31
